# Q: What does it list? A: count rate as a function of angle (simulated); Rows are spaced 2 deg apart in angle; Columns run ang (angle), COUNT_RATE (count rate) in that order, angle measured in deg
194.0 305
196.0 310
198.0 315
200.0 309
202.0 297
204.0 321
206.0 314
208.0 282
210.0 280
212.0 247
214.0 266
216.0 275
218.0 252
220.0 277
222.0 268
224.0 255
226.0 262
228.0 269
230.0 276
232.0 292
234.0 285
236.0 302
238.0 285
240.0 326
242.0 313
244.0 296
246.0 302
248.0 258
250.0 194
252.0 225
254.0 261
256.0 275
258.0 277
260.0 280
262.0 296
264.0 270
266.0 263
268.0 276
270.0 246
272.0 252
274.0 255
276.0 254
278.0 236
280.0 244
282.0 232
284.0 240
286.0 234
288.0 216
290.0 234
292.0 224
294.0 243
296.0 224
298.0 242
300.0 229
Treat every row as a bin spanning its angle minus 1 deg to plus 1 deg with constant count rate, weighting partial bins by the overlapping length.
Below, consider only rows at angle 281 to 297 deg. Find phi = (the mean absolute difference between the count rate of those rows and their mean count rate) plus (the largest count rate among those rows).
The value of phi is 250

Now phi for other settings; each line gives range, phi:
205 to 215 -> 331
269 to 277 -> 258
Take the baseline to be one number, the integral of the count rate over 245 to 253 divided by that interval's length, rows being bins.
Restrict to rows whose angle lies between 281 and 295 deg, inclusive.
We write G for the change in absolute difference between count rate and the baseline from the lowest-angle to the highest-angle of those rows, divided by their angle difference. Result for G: -0.9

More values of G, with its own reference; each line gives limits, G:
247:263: 2.7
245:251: -1.6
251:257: 2.6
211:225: 0.7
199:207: 0.8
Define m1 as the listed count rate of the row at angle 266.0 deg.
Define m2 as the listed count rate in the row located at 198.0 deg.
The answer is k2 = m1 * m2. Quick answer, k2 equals 82845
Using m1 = 263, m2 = 315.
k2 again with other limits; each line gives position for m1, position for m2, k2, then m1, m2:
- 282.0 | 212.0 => 57304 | 232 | 247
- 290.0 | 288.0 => 50544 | 234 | 216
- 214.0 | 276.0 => 67564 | 266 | 254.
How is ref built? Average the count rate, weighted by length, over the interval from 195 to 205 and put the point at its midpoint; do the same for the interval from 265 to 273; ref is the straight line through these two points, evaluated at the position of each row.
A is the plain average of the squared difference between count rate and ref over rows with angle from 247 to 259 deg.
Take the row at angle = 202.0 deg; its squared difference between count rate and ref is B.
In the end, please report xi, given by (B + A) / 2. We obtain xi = 820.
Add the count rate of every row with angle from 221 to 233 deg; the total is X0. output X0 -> 1622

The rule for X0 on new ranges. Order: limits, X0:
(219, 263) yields 6074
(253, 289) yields 4607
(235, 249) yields 2082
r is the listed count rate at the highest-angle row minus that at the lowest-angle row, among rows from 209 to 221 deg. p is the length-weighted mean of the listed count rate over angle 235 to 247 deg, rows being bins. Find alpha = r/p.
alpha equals -0.01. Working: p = 304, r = -3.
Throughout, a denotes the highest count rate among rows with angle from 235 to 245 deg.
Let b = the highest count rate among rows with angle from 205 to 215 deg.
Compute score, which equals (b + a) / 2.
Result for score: 320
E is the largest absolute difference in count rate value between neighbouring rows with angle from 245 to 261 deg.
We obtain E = 64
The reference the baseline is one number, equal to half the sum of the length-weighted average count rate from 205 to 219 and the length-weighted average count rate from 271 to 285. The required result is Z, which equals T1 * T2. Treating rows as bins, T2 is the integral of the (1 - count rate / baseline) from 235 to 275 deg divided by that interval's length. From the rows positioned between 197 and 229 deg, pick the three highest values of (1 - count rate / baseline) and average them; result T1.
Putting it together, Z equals -0.002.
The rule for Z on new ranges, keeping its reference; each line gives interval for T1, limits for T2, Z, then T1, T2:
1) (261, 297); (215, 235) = -0.007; 0.15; -0.05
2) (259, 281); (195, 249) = -0.007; 0.07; -0.11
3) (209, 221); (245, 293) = 0.000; 0.02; 0.03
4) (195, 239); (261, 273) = -0.001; 0.03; -0.03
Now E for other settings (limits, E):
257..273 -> 30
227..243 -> 41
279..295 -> 19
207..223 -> 33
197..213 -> 33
